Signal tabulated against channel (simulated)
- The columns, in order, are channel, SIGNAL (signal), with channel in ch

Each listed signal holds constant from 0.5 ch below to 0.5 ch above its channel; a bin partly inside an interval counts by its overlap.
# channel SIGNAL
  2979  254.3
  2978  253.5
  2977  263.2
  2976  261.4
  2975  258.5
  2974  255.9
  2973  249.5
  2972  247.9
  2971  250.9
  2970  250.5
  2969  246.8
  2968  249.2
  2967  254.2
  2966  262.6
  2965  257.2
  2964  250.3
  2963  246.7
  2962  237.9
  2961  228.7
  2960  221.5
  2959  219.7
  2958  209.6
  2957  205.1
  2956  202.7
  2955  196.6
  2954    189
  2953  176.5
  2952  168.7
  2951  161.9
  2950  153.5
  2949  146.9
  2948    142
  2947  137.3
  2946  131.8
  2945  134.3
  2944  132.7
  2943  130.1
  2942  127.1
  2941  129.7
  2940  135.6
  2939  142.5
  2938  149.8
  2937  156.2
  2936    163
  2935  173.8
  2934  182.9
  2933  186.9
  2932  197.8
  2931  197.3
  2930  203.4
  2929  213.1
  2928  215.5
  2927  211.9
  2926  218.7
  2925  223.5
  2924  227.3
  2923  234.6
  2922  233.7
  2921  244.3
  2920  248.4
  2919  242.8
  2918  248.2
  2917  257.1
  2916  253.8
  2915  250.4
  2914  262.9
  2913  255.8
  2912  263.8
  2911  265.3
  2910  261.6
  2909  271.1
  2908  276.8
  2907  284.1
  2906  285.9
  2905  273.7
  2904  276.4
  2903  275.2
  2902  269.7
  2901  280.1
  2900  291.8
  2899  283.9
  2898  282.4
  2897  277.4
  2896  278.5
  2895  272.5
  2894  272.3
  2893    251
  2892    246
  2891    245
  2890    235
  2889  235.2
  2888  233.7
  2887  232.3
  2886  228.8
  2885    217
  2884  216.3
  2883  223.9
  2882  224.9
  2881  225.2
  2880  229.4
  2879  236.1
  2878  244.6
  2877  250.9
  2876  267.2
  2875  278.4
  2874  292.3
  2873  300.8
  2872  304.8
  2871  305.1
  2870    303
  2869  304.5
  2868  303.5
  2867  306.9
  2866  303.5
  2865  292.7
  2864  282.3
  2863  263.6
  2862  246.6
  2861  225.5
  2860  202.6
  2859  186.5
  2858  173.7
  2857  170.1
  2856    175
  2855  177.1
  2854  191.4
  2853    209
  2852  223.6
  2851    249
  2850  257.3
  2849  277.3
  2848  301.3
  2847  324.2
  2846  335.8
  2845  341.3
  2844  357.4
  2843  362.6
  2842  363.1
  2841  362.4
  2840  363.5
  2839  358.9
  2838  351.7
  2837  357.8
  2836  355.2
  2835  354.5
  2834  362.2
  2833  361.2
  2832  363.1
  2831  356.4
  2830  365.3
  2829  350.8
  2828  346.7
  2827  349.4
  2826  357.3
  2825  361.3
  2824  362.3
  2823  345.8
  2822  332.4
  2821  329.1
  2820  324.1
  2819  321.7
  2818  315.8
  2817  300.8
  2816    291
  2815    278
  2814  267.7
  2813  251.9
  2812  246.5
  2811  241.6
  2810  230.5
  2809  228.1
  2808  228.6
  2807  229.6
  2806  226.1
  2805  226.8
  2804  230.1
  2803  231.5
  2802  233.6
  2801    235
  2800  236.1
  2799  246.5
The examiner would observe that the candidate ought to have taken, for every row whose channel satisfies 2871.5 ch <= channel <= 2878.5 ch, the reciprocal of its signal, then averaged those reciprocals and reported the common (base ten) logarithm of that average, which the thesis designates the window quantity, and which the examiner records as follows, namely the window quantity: -2.44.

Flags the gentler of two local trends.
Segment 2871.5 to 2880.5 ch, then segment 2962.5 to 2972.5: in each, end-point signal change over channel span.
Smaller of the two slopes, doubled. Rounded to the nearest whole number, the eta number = -19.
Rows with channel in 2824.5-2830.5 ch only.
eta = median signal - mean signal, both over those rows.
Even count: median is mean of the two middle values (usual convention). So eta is -1.08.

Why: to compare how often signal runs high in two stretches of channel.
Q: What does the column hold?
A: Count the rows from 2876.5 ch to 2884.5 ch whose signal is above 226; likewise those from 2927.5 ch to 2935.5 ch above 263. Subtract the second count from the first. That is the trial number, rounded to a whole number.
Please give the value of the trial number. 4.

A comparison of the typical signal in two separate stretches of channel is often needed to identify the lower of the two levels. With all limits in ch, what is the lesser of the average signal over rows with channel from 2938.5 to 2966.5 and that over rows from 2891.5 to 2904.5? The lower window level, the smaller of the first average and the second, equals 181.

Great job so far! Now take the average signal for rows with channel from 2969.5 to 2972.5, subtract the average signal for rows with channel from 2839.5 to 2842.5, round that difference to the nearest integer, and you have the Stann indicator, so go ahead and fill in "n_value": -113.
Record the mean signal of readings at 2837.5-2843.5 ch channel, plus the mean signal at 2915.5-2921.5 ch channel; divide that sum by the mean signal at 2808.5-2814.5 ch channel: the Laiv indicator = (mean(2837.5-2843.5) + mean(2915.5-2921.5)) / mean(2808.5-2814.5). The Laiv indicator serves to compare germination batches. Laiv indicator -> 2.5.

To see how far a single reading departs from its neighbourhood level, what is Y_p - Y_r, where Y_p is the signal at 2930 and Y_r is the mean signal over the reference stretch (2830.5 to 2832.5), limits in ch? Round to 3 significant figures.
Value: -156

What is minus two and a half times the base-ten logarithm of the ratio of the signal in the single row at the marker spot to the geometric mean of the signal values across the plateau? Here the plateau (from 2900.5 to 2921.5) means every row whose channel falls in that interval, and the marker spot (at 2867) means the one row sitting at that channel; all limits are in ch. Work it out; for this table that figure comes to -0.16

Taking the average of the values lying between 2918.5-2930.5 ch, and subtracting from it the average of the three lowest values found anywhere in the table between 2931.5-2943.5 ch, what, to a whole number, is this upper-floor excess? 97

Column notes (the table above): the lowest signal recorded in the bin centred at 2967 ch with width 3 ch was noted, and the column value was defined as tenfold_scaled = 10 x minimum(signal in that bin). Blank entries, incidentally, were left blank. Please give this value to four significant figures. 2492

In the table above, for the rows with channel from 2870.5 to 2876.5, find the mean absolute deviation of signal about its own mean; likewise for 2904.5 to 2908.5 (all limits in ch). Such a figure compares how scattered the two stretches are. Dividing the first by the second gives 2.55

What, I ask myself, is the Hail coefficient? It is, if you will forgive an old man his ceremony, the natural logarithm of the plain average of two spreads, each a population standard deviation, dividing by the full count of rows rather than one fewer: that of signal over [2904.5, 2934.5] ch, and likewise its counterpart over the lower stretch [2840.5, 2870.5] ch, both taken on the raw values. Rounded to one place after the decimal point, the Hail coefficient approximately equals 3.8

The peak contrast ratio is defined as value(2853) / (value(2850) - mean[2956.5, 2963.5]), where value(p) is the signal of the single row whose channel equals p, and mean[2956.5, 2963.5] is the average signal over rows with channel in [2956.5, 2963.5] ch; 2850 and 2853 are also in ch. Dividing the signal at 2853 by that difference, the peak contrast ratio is 6.3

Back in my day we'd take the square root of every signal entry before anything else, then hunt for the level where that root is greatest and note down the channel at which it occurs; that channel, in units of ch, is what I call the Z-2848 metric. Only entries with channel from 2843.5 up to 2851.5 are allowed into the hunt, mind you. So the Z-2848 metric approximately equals 2844 ch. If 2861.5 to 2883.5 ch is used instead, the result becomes 2867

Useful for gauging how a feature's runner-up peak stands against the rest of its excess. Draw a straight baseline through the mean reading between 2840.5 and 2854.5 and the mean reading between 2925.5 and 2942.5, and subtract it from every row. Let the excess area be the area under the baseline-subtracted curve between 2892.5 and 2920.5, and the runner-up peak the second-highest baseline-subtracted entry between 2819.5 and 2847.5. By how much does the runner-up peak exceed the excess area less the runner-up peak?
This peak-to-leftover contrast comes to -1377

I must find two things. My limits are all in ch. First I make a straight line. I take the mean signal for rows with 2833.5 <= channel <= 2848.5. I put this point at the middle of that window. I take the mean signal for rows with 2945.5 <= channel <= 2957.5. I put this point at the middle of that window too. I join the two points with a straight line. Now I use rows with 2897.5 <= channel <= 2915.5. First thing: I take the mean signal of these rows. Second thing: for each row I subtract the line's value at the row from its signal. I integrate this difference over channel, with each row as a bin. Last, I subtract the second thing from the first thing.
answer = -283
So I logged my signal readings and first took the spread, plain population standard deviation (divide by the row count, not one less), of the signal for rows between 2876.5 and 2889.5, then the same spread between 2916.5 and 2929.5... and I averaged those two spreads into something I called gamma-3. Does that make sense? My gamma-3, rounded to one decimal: 12.0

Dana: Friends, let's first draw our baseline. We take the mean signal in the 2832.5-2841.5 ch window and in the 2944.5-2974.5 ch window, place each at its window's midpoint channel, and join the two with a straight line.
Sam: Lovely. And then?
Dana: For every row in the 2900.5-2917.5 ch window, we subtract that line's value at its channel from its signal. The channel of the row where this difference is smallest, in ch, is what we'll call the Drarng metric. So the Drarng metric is 2915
